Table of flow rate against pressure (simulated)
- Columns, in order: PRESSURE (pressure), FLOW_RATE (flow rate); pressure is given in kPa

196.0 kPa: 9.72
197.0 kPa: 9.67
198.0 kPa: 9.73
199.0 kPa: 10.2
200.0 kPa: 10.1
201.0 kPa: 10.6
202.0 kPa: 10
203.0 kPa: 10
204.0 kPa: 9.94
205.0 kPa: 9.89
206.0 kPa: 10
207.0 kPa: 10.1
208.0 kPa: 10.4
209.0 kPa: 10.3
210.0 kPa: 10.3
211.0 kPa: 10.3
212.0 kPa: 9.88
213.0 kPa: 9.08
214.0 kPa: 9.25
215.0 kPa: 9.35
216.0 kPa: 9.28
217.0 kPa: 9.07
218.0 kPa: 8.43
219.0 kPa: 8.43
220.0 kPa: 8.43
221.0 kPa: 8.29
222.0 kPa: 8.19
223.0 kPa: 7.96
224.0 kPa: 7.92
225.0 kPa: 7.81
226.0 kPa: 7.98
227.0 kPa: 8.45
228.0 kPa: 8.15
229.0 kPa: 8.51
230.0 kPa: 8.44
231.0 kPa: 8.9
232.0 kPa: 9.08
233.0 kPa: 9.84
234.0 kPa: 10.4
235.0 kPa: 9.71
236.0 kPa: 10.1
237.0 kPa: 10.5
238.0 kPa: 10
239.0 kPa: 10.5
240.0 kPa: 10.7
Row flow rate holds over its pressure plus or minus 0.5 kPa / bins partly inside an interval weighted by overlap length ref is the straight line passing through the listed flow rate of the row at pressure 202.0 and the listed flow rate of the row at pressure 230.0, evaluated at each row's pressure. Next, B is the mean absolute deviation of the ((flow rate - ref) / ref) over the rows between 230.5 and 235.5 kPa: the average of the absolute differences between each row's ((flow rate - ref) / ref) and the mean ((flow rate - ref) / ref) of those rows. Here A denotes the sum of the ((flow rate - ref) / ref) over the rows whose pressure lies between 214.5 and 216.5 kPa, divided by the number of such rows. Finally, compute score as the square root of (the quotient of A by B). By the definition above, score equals 0.3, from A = 0.01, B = 0.067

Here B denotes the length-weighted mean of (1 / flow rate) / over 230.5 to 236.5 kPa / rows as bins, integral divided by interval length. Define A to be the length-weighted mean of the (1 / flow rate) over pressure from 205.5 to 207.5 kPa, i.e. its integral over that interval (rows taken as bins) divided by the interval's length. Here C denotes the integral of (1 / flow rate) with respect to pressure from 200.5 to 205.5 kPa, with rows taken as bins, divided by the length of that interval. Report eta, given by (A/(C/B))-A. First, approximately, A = 0.100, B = 0.104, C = 0.099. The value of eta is 0.005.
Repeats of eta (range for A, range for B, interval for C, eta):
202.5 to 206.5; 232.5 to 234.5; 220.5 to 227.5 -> -0.020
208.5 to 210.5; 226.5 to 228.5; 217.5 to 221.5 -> 0.001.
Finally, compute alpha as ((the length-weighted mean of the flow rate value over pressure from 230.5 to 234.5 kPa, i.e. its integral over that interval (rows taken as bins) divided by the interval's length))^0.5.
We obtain 3.09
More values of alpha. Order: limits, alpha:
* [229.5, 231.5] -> 2.94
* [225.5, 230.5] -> 2.88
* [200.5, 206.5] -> 3.17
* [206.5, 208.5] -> 3.20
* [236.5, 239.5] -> 3.21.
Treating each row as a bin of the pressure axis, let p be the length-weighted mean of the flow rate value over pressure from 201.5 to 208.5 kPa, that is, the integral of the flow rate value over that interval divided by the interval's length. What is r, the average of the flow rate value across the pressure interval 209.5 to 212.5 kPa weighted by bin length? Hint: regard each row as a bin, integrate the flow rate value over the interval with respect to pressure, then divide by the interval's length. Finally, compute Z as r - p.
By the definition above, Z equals 0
